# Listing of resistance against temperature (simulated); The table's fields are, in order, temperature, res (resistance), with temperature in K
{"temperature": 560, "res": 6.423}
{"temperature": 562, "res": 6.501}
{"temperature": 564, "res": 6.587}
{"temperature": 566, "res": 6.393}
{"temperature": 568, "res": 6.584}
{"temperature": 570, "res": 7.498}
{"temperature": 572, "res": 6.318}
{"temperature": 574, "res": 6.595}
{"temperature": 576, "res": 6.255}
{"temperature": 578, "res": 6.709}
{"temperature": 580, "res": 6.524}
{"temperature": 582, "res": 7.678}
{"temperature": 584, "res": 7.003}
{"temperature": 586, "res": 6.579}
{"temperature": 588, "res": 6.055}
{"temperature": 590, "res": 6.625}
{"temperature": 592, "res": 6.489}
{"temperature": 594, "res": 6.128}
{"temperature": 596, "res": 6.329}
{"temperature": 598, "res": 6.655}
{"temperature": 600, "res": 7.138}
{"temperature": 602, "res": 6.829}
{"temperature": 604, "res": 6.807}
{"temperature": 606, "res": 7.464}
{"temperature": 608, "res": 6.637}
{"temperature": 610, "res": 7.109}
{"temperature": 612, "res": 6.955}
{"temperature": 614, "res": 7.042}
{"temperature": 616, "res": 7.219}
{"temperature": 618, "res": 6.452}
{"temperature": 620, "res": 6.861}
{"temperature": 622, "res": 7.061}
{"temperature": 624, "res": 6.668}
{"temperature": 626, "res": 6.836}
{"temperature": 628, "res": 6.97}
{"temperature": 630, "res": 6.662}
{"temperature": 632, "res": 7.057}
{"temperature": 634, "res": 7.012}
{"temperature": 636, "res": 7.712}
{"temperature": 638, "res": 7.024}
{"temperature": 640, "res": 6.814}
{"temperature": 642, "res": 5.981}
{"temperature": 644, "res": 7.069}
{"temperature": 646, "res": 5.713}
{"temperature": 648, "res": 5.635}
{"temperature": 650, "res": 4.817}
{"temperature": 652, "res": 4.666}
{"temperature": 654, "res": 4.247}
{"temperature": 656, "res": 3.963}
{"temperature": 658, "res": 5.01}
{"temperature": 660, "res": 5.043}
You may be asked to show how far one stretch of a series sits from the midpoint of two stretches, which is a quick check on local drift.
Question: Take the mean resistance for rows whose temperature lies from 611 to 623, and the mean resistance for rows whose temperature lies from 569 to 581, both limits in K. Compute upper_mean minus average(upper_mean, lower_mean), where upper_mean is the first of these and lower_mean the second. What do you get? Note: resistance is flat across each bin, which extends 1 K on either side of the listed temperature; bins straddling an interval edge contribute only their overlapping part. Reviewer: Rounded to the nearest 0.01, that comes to 0.14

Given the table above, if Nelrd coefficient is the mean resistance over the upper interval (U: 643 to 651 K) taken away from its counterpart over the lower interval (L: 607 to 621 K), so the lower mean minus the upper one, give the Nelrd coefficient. 1.1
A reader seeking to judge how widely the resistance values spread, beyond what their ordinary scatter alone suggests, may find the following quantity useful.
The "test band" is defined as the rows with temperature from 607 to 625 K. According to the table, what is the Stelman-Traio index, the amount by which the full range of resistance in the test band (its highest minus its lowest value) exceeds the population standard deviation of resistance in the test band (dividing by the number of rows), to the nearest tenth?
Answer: 0.5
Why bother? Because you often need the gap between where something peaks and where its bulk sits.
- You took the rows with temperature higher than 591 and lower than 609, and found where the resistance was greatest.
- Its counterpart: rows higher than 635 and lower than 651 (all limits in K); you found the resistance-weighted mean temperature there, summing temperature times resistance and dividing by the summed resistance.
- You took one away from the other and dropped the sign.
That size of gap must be 36.4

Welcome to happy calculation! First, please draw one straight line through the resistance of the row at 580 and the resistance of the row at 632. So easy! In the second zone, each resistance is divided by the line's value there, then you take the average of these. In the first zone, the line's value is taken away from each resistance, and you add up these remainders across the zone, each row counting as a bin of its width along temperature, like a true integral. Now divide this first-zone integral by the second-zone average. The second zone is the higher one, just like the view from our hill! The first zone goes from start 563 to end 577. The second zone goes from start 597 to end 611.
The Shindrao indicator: 2.5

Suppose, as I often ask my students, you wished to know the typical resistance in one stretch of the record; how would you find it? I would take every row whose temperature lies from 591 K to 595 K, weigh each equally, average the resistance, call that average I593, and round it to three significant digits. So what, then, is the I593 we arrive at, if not 6.31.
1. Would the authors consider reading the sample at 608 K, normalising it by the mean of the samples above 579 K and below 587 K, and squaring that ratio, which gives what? 0.91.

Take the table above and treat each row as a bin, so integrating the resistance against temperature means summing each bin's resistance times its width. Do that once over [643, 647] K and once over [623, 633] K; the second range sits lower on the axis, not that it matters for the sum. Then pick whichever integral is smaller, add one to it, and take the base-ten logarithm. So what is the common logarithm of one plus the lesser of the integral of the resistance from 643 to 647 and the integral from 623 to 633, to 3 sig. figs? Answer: 1.42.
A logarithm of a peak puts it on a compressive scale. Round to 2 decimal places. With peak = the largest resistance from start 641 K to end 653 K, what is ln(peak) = 1.96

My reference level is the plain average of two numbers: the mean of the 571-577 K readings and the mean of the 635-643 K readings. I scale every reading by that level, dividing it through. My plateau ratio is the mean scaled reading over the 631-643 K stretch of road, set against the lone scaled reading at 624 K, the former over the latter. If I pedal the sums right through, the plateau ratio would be 1.04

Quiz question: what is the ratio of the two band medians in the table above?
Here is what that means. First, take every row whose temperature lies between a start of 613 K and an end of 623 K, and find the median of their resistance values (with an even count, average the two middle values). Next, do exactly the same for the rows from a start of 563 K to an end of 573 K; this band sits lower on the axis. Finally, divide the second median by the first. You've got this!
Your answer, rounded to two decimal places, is 0.93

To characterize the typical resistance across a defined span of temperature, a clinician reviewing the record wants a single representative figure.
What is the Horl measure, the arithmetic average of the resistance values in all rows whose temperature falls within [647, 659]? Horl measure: 4.7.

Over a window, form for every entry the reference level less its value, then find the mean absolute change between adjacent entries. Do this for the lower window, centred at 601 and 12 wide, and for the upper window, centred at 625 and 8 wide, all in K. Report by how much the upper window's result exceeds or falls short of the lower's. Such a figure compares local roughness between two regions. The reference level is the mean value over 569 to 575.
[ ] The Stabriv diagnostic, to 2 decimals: -0.13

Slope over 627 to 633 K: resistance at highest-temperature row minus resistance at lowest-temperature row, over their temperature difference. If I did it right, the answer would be 0.022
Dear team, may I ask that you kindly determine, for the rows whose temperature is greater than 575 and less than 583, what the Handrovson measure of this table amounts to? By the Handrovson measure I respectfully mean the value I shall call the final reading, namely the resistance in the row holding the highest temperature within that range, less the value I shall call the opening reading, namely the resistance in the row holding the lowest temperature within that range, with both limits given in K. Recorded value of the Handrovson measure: 1.4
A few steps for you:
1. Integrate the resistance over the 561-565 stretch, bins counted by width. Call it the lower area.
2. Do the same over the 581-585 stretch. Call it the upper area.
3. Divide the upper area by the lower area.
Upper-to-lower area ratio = 1.12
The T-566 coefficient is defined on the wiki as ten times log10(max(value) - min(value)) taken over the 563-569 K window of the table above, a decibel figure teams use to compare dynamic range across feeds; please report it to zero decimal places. -7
